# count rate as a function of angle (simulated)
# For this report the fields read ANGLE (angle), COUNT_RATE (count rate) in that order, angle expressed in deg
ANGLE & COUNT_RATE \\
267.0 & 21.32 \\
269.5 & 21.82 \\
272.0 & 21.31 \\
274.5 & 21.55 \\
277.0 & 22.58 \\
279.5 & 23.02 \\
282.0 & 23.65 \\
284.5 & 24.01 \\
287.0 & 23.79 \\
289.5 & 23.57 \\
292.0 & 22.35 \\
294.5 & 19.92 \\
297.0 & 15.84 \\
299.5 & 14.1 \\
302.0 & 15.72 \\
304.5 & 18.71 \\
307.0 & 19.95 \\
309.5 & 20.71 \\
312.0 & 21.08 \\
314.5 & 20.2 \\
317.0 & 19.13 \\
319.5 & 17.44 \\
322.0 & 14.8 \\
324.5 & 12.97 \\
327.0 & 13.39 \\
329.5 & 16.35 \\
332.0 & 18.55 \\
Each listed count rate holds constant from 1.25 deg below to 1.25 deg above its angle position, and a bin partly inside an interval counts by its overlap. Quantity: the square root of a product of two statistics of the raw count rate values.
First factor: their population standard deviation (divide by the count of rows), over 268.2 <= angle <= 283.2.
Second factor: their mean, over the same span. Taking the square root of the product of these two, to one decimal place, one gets 4.3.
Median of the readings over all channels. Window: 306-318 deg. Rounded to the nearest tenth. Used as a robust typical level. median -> 20.2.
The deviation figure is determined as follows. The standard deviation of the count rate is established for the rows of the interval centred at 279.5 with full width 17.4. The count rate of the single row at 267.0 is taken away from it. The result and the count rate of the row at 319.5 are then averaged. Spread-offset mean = -1.4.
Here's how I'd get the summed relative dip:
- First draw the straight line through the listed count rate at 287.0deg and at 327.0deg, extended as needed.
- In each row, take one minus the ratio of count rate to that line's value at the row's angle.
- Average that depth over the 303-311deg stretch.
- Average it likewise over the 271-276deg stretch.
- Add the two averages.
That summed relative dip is 0.15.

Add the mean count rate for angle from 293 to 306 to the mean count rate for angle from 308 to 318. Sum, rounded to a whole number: 37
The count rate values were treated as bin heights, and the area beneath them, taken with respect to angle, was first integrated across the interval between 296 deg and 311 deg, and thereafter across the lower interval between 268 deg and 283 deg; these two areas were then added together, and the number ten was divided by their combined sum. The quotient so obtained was 0.0167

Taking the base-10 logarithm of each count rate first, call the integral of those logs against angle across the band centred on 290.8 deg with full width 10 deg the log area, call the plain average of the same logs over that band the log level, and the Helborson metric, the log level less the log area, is -12.1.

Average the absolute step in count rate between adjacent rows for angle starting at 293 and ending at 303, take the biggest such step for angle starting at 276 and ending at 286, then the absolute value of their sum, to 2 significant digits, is 3.1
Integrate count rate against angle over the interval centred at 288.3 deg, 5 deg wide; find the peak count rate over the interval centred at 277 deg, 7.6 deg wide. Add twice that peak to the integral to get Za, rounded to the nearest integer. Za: 164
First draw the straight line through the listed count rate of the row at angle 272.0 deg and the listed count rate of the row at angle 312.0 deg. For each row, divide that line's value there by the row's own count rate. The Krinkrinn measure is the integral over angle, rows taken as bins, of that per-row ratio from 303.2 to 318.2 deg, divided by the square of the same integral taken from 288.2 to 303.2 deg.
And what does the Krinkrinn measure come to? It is 0.05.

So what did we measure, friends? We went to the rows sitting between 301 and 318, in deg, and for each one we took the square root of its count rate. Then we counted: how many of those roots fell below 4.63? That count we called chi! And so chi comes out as 7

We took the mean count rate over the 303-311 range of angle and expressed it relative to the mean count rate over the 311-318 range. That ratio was 0.98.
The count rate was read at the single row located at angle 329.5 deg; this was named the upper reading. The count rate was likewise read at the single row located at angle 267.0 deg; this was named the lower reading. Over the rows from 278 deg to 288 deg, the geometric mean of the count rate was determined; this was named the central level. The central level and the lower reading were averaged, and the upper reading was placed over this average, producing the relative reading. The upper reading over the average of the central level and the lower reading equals 0.73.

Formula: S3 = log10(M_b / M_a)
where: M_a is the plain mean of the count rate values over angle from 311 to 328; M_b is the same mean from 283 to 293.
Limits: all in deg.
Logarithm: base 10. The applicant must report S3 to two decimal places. 0.14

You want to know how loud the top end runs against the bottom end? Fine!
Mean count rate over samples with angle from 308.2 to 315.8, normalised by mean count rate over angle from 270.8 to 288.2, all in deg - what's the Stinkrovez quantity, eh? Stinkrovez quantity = 0.90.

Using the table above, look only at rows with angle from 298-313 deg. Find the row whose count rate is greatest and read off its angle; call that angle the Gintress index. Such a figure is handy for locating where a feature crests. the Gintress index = 312.0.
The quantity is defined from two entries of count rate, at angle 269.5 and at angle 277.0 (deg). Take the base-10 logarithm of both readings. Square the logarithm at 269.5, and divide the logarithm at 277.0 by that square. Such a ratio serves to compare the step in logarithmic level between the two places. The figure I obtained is 0.76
